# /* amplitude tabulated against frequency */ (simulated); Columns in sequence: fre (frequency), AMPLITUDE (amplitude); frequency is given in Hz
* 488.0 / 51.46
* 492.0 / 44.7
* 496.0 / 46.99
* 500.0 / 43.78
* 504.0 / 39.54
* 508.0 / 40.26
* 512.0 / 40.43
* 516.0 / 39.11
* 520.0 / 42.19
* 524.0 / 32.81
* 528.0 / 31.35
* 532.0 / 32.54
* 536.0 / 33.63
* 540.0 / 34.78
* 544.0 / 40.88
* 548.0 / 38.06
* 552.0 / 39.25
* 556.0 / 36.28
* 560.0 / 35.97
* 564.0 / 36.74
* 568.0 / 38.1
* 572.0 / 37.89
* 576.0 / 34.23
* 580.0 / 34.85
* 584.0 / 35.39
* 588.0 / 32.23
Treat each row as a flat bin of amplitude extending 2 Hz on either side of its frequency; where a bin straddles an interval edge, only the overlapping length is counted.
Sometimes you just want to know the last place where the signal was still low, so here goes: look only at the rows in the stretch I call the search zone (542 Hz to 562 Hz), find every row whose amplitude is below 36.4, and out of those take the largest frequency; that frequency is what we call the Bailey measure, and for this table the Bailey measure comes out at 560.0 Hz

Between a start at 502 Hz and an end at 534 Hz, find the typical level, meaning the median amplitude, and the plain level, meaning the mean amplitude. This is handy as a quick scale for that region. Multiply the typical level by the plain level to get 1466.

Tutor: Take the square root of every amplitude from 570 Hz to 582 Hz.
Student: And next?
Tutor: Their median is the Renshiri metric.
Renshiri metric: 5.9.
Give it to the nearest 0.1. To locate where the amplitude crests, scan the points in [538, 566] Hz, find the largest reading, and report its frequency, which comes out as 544.0 Hz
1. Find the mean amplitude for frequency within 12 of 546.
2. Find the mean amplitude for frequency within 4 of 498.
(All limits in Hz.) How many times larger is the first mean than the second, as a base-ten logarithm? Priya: -0.09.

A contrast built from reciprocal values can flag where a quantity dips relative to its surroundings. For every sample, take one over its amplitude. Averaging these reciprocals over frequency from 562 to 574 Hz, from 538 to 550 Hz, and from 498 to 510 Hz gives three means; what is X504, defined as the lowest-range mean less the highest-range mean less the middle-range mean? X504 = -0.0288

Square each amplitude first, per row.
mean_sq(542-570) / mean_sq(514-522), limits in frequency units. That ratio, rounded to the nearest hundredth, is 0.87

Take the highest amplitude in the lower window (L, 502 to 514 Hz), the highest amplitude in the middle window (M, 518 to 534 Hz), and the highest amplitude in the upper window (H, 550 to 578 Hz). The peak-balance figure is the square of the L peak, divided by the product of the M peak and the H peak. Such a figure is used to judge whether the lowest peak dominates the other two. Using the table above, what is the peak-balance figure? 1.0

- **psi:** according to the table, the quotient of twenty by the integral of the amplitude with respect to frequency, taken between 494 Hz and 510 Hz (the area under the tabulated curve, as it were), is 0.0293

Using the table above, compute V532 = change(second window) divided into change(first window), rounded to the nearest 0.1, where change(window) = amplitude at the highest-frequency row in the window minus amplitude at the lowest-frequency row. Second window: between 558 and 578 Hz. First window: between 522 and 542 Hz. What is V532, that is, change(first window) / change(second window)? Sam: -1.1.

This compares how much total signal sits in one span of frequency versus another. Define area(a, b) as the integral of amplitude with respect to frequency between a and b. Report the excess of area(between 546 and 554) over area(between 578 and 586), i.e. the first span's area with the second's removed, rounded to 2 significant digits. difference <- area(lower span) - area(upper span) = 28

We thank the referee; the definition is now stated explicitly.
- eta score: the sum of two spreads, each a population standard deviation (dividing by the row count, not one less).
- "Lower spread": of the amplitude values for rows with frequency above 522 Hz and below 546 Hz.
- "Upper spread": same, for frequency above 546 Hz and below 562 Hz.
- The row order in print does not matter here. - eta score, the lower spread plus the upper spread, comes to 4.4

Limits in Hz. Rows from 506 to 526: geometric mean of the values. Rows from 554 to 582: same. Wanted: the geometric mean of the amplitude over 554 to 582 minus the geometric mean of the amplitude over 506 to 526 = -2.5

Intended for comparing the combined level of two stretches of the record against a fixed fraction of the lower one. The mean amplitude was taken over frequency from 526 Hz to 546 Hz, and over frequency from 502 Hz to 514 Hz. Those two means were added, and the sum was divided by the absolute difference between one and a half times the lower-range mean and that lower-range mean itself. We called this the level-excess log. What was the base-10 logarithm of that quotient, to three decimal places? 0.572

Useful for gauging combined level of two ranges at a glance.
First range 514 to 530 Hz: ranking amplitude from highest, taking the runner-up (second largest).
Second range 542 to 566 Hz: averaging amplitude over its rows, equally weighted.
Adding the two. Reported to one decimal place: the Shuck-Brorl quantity 77.0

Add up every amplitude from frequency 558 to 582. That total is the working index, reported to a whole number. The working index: 218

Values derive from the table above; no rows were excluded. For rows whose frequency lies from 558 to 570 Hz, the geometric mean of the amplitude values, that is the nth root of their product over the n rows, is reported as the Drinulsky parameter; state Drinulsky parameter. 36.9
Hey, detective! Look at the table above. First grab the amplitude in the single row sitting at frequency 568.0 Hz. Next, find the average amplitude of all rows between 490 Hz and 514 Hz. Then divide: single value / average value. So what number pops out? 0.89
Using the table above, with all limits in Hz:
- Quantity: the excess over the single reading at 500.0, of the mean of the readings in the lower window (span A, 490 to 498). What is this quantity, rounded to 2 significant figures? 2.1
